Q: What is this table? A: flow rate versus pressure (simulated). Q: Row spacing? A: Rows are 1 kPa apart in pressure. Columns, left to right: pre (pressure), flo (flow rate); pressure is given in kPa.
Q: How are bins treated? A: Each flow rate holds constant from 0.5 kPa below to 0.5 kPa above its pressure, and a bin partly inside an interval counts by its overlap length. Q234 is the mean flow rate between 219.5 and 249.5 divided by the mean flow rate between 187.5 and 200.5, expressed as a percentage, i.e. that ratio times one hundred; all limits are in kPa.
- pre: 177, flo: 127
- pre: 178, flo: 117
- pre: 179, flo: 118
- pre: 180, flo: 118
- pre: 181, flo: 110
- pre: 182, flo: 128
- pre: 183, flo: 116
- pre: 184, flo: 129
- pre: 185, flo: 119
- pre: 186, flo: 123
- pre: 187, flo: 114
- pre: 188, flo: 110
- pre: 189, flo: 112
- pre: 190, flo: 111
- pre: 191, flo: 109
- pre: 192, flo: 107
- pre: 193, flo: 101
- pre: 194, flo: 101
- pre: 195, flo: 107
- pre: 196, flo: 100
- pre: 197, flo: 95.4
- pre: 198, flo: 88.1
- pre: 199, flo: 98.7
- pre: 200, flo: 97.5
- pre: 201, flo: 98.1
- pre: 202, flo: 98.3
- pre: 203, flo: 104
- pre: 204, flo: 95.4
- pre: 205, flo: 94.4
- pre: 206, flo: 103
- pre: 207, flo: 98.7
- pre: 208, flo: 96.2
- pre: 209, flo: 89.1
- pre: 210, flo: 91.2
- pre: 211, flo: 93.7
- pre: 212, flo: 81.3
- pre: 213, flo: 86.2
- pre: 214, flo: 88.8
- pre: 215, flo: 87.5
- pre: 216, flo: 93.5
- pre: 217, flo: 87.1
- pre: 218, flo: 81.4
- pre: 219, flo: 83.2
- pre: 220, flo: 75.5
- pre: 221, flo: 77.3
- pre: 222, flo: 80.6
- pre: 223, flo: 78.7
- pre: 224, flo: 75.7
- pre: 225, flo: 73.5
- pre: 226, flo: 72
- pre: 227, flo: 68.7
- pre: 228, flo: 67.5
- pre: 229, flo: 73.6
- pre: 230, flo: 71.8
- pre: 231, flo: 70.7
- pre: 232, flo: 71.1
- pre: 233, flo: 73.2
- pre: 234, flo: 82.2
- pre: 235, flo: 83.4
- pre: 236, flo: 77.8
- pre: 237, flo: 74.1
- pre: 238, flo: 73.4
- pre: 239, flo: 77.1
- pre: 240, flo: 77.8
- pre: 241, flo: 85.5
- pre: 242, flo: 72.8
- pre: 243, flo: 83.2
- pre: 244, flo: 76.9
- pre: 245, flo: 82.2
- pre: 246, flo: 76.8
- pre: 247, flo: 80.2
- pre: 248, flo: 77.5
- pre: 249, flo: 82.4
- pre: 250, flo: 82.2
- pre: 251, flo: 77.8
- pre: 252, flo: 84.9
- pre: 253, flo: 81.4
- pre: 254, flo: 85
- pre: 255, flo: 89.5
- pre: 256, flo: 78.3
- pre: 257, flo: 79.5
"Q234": 74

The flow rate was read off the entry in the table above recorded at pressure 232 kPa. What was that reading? 71.1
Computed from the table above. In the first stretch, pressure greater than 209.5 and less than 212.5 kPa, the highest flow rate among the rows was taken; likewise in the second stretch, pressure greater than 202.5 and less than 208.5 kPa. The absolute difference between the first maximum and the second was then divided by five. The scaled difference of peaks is 2.1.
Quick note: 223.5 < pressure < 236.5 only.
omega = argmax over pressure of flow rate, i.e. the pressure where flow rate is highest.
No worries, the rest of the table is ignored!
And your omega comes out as 235 kPa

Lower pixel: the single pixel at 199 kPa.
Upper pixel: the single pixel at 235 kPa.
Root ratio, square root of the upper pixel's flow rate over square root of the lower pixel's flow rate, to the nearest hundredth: 0.92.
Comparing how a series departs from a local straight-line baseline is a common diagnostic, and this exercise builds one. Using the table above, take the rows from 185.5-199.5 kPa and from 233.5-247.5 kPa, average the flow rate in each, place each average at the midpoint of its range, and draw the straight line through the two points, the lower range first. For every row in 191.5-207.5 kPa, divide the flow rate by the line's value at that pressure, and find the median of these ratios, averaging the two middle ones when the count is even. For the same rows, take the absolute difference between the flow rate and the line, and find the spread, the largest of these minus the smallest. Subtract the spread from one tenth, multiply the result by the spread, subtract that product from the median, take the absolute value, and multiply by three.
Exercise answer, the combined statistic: 518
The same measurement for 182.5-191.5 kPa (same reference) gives 842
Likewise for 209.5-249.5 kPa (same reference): 995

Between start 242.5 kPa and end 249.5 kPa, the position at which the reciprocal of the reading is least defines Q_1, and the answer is 243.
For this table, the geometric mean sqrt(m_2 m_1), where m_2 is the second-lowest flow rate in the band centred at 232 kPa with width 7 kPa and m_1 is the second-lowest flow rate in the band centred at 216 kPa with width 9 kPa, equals 76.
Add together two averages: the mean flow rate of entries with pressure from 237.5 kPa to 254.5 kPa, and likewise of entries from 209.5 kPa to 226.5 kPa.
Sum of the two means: 163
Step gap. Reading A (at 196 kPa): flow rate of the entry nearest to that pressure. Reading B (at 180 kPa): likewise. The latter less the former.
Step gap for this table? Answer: 18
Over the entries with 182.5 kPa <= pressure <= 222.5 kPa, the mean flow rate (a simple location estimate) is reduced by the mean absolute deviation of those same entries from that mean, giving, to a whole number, 88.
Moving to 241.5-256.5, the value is 77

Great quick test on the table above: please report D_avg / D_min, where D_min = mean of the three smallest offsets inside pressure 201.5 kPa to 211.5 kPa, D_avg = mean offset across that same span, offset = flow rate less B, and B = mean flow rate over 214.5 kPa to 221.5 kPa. 1.7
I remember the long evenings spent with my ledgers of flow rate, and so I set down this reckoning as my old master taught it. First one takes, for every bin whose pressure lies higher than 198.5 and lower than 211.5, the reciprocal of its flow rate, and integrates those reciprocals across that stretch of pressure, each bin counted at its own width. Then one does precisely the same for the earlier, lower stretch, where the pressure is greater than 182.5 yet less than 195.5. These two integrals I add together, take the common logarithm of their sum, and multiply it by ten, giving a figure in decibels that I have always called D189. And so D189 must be -6.00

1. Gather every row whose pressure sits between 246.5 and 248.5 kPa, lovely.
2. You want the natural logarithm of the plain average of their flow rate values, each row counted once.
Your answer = 4.37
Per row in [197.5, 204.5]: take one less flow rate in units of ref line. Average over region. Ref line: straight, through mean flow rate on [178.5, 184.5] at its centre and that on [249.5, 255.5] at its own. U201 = 0.12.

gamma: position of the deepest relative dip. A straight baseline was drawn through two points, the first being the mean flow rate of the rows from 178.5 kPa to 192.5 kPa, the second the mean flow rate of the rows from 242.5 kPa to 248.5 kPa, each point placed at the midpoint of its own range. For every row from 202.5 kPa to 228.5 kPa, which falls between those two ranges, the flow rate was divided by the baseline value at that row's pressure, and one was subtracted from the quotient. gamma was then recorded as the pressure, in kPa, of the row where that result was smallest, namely 228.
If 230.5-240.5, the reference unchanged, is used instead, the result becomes 231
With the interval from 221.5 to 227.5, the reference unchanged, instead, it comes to 227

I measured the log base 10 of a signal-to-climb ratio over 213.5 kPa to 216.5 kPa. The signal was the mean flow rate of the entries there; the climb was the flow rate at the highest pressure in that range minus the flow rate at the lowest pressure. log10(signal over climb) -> 1.28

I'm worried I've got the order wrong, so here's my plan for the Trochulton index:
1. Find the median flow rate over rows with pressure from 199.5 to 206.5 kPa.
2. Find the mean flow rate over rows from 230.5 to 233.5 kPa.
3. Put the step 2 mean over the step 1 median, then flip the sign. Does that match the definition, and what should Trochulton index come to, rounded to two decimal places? -0.73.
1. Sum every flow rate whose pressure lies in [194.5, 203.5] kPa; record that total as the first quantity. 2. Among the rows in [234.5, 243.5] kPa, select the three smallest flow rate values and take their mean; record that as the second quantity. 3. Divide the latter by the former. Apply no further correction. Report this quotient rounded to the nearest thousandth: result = 0.083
